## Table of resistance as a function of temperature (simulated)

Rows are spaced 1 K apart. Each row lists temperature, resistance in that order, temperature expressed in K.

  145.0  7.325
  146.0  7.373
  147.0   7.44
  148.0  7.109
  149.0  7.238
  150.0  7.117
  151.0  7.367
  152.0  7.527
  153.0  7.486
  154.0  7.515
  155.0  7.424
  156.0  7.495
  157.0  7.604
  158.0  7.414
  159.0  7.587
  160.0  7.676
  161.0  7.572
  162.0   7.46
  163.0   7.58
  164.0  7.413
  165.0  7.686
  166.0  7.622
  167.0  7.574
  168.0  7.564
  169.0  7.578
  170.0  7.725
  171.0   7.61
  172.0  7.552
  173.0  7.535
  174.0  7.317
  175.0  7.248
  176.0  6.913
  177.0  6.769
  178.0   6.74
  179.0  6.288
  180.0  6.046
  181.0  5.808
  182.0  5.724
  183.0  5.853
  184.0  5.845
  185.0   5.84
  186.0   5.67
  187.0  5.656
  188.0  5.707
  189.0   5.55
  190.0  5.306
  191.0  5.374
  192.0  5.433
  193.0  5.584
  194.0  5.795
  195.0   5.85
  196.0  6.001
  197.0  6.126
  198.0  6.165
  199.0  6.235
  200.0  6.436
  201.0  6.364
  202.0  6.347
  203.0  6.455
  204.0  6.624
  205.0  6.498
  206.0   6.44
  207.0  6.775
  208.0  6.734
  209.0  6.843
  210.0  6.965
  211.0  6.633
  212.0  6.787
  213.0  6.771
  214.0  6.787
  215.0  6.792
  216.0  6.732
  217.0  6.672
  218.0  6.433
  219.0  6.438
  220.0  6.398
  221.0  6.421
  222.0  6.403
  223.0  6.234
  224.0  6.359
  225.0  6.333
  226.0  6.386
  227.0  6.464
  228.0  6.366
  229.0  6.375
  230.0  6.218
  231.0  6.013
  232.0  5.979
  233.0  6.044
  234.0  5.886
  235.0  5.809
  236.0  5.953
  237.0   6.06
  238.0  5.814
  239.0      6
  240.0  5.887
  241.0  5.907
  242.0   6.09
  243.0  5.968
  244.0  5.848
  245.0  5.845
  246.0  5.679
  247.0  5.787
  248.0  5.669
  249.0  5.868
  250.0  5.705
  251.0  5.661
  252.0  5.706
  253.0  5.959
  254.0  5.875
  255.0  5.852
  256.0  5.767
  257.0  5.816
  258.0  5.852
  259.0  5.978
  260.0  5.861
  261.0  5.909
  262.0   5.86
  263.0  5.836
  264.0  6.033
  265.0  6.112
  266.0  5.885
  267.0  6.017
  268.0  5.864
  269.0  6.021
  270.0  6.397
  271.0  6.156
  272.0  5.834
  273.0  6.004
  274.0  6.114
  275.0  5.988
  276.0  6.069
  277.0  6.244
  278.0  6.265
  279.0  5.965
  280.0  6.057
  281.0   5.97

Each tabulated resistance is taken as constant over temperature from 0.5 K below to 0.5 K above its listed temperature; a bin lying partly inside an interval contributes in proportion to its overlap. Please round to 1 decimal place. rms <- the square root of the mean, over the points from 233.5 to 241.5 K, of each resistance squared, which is 5.9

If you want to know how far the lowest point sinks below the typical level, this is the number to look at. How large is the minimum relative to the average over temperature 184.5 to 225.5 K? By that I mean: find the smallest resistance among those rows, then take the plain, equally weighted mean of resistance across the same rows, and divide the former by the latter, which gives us 0.847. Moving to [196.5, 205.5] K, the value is 0.963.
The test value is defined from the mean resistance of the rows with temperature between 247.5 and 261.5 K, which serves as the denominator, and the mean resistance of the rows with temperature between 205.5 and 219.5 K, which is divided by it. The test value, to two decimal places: 1.15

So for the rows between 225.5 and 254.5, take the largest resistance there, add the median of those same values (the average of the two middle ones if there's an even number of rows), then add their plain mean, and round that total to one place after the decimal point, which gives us 18.3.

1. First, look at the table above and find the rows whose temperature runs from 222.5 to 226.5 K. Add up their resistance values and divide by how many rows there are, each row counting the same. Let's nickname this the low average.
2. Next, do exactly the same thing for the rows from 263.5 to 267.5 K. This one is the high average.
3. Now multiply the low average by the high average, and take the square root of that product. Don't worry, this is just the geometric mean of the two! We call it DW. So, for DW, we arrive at 6.2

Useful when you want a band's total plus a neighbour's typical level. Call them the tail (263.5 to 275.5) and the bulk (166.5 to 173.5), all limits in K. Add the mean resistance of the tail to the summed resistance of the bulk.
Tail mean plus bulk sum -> 59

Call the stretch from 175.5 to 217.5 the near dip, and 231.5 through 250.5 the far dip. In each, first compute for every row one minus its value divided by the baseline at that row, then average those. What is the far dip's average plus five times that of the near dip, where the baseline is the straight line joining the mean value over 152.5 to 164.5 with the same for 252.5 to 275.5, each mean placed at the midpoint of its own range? 0.57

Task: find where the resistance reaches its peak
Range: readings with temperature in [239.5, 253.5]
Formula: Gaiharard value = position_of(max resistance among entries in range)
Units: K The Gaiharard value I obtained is 242.0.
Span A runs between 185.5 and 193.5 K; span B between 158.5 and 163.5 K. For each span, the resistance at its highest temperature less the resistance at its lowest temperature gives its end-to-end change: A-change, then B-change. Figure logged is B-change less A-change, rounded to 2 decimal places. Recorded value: 0.08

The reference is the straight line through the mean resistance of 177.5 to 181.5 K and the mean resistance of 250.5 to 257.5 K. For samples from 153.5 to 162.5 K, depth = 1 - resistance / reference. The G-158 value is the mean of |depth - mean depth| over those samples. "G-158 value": 0.013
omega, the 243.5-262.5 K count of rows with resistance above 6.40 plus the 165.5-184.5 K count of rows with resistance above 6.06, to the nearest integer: 14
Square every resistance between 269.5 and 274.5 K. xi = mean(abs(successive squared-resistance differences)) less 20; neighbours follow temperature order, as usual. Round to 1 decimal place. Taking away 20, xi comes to -17.4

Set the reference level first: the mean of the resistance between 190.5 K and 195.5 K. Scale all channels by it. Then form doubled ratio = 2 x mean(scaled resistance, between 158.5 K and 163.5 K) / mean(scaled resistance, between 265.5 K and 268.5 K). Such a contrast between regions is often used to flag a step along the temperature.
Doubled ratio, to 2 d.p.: 2.56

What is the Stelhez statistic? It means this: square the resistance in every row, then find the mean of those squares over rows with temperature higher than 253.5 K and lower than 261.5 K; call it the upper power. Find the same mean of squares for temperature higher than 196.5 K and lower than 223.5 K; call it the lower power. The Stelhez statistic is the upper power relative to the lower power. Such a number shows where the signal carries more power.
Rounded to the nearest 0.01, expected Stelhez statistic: 0.80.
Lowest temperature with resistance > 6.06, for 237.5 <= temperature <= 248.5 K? 242.0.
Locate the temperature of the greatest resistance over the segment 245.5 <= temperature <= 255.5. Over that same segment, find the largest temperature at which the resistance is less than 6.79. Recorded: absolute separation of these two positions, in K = 2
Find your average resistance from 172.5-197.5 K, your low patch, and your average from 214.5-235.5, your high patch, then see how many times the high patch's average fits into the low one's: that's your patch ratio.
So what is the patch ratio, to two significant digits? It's 0.96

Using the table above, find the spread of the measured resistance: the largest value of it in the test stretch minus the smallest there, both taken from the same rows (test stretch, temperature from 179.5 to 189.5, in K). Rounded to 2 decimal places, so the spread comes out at 0.50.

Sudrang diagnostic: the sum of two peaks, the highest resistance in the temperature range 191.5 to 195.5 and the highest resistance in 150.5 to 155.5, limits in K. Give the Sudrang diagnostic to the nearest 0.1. 13.4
